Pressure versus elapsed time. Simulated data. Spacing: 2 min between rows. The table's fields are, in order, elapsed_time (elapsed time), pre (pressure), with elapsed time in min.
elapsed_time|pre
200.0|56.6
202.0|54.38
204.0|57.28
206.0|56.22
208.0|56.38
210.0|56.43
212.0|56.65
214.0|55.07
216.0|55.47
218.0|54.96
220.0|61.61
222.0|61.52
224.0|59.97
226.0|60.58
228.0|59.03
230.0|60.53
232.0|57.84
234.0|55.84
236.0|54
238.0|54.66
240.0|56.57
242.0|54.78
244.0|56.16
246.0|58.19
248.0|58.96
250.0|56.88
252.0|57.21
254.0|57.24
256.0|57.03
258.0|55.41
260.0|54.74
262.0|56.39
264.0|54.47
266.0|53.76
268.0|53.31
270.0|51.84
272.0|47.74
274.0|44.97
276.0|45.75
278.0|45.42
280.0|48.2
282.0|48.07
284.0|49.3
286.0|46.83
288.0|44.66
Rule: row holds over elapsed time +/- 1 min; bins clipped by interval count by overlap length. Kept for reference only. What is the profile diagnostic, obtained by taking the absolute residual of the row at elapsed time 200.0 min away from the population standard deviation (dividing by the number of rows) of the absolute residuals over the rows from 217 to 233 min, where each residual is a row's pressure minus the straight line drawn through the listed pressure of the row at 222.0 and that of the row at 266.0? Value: -6.6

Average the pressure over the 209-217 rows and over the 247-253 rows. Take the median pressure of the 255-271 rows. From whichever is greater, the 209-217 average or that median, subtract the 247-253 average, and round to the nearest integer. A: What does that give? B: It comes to -2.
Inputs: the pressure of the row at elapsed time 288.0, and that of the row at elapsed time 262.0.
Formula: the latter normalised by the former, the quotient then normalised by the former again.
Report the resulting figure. 0.028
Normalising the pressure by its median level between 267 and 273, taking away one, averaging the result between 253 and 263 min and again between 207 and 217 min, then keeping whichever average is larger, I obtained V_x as 0.083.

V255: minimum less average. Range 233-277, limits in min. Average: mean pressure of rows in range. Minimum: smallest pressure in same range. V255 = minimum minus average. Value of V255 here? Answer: -9.4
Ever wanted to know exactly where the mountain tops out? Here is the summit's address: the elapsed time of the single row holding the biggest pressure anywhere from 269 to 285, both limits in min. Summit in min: 270.0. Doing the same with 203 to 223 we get 220.0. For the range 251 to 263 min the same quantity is 254.0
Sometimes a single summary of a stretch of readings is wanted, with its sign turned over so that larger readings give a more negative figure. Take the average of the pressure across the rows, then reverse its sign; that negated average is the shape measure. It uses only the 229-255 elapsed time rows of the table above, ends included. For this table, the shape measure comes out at -56.8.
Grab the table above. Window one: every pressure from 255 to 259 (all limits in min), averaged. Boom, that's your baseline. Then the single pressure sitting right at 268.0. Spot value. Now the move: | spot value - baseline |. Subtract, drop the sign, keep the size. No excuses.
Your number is 2.9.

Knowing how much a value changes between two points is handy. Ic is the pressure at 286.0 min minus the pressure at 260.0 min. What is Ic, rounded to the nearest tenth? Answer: -7.9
